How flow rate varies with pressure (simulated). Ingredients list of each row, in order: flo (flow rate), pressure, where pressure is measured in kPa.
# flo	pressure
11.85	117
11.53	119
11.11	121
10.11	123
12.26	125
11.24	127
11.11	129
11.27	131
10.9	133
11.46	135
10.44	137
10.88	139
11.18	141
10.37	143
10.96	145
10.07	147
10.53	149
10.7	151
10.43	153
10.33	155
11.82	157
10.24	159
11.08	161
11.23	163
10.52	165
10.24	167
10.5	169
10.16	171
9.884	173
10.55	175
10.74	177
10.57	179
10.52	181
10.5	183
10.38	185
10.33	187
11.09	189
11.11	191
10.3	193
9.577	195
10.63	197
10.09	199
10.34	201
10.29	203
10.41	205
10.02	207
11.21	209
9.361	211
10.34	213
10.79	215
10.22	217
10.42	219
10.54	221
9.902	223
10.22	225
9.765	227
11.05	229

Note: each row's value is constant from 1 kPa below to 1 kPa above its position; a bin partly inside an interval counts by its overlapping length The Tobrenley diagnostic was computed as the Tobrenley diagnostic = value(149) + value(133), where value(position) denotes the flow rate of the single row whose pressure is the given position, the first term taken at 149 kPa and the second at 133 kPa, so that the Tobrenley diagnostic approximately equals 21.4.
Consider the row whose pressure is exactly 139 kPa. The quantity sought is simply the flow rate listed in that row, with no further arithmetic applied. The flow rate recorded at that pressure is 10.88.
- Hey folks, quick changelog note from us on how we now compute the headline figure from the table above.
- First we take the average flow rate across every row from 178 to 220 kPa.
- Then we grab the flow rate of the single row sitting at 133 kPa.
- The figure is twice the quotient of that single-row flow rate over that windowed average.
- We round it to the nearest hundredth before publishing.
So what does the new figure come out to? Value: 2.10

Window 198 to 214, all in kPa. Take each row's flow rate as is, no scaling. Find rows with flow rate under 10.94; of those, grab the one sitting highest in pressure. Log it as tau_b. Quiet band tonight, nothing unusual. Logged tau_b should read 213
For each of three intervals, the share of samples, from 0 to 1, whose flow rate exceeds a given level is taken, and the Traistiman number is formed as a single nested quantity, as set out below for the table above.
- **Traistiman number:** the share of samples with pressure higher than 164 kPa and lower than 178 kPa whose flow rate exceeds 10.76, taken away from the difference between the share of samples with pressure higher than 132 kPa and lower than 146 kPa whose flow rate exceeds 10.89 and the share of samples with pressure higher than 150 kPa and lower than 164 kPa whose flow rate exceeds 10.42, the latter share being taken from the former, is -0.14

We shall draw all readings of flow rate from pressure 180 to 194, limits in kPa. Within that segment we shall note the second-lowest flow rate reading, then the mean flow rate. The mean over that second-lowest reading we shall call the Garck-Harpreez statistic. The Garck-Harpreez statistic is 1.027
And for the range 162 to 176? 1.028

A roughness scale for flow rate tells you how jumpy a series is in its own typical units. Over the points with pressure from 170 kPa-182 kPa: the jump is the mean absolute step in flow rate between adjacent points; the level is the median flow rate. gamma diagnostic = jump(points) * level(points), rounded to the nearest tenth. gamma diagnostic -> 2.8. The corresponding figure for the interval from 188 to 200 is 6.6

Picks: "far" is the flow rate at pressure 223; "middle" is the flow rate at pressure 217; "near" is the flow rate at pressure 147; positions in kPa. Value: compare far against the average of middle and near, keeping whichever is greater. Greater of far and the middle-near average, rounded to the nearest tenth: 10.1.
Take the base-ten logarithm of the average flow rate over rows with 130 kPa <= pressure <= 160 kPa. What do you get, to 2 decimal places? 1.03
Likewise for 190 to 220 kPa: 1.01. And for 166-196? 1.02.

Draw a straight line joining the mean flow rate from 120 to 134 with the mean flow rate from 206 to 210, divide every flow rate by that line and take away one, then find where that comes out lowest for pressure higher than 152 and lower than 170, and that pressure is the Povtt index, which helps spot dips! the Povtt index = 159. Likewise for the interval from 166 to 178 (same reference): 173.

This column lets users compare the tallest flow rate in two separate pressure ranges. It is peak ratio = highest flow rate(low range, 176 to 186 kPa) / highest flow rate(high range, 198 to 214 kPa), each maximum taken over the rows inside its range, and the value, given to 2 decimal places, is 0.96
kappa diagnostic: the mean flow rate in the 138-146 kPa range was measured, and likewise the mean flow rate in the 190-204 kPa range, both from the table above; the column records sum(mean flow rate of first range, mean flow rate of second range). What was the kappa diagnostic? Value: 21.2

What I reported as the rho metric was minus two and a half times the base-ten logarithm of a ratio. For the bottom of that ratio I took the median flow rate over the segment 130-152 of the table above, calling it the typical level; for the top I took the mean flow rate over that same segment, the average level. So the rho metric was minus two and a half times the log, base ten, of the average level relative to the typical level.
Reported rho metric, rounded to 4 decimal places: 0.0084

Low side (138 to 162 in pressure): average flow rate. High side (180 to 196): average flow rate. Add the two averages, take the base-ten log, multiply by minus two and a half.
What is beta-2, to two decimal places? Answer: -3.32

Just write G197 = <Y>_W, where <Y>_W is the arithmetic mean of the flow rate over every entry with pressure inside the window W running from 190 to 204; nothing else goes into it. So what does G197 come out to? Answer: 10.3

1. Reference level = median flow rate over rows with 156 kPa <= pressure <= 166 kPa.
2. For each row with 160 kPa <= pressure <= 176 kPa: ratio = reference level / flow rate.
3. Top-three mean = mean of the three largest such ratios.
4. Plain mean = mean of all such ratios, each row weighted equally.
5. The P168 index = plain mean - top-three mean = -0.043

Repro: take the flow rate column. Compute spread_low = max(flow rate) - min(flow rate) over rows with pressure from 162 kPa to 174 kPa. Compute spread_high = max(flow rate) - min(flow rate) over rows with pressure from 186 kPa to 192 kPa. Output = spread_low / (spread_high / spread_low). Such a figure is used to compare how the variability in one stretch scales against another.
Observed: 2.3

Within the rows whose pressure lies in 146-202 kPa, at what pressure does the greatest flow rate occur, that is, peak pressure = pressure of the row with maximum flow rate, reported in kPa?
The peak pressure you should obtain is 157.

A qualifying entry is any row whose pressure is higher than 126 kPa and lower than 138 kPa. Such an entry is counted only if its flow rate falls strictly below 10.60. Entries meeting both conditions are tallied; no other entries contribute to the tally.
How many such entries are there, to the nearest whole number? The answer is 1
